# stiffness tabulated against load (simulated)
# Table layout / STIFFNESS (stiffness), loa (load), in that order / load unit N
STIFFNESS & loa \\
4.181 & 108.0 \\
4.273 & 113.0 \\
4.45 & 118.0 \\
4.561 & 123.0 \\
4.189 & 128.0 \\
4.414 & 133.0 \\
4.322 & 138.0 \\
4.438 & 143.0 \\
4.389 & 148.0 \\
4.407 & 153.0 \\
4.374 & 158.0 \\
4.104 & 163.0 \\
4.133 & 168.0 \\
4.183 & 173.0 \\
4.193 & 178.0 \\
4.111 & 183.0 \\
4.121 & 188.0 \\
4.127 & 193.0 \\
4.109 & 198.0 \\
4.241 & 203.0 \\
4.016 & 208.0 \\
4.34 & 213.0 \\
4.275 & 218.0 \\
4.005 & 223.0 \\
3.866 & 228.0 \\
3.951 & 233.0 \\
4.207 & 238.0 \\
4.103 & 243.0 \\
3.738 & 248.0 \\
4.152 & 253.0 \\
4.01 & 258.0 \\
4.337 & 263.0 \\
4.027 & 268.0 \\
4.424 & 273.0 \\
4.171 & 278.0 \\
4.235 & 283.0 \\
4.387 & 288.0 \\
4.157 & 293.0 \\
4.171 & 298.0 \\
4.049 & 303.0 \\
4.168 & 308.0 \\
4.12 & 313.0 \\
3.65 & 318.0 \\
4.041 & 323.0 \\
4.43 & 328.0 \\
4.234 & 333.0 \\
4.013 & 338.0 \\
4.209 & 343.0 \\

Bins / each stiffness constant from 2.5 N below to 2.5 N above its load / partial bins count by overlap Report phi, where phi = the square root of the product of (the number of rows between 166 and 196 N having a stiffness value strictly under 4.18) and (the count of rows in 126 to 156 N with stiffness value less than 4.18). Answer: 0.0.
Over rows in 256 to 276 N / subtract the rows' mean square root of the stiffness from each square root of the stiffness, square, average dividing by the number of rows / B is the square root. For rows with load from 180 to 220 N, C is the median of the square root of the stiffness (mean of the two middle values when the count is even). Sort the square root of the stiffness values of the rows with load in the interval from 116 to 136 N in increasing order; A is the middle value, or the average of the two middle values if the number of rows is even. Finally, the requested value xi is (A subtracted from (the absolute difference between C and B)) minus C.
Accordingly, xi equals -2.15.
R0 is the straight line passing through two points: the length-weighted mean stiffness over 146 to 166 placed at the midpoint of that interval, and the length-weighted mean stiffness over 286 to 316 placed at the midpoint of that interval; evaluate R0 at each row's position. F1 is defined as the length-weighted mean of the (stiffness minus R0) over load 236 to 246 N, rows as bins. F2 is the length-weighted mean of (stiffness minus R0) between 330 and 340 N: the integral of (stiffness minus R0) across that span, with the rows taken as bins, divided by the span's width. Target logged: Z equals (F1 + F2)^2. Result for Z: 0.01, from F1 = -0.09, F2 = 0.02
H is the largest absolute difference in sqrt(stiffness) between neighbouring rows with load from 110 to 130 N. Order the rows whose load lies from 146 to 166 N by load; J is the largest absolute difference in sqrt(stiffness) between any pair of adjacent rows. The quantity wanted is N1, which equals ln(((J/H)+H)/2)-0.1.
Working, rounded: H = 0.09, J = 0.066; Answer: -1.0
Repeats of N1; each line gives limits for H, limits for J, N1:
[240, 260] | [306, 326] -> -0.6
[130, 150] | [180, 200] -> -2.5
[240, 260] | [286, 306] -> -1.2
